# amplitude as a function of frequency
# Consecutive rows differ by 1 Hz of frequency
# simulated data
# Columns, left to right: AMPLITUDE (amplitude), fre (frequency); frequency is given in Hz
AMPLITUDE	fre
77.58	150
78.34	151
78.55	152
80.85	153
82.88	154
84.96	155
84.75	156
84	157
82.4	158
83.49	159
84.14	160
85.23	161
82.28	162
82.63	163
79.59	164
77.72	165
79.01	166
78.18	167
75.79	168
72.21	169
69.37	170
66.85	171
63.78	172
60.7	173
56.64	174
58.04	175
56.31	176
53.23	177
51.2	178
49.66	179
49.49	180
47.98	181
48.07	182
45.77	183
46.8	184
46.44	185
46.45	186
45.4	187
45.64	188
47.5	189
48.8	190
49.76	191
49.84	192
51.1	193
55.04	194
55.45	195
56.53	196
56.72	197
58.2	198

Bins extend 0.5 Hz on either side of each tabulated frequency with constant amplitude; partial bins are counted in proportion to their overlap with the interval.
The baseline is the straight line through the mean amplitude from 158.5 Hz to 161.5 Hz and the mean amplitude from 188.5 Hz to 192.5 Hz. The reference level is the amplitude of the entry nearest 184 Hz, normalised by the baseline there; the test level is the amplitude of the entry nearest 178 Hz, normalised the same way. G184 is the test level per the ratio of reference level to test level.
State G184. 0.79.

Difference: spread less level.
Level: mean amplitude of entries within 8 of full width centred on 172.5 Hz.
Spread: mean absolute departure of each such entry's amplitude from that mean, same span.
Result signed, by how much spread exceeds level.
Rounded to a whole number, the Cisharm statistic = -58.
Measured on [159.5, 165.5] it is -80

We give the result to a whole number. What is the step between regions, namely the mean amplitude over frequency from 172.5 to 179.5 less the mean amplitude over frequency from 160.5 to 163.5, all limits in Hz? -28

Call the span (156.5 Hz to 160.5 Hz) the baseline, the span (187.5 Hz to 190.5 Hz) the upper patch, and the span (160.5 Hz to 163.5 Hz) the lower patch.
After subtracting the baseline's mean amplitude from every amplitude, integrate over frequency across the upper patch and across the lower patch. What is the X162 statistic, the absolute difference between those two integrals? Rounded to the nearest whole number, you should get 108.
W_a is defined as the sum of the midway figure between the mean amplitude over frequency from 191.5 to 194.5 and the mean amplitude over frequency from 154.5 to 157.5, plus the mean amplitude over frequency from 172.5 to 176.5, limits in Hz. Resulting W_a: 126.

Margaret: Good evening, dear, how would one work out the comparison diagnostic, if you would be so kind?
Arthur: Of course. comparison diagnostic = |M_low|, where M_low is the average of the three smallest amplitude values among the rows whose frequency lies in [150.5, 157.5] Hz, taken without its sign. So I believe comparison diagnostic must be 79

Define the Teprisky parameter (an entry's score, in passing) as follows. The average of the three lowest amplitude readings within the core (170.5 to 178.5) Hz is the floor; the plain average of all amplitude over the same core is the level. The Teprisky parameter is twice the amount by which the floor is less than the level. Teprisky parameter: 9.5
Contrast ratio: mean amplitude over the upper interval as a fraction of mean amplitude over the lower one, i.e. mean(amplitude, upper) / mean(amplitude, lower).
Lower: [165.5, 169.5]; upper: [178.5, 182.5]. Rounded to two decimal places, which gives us 0.64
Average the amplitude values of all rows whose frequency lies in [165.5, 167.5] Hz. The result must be 79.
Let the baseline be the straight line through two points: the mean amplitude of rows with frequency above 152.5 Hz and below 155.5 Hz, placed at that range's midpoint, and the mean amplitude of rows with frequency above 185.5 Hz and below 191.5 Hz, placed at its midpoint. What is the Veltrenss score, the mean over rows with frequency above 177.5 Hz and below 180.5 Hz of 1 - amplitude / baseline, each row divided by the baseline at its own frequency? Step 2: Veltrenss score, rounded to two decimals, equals 0.12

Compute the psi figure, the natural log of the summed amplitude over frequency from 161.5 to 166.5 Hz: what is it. 6.0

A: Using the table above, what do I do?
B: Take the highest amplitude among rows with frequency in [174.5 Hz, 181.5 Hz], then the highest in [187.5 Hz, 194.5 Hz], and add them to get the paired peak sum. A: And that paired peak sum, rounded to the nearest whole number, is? 113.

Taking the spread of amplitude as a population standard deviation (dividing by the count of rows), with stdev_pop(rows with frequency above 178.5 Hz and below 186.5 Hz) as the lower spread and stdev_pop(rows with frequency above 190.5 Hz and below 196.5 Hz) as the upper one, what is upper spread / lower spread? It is 2.05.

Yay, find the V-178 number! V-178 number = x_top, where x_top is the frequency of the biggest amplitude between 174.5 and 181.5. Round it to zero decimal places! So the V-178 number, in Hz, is 175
